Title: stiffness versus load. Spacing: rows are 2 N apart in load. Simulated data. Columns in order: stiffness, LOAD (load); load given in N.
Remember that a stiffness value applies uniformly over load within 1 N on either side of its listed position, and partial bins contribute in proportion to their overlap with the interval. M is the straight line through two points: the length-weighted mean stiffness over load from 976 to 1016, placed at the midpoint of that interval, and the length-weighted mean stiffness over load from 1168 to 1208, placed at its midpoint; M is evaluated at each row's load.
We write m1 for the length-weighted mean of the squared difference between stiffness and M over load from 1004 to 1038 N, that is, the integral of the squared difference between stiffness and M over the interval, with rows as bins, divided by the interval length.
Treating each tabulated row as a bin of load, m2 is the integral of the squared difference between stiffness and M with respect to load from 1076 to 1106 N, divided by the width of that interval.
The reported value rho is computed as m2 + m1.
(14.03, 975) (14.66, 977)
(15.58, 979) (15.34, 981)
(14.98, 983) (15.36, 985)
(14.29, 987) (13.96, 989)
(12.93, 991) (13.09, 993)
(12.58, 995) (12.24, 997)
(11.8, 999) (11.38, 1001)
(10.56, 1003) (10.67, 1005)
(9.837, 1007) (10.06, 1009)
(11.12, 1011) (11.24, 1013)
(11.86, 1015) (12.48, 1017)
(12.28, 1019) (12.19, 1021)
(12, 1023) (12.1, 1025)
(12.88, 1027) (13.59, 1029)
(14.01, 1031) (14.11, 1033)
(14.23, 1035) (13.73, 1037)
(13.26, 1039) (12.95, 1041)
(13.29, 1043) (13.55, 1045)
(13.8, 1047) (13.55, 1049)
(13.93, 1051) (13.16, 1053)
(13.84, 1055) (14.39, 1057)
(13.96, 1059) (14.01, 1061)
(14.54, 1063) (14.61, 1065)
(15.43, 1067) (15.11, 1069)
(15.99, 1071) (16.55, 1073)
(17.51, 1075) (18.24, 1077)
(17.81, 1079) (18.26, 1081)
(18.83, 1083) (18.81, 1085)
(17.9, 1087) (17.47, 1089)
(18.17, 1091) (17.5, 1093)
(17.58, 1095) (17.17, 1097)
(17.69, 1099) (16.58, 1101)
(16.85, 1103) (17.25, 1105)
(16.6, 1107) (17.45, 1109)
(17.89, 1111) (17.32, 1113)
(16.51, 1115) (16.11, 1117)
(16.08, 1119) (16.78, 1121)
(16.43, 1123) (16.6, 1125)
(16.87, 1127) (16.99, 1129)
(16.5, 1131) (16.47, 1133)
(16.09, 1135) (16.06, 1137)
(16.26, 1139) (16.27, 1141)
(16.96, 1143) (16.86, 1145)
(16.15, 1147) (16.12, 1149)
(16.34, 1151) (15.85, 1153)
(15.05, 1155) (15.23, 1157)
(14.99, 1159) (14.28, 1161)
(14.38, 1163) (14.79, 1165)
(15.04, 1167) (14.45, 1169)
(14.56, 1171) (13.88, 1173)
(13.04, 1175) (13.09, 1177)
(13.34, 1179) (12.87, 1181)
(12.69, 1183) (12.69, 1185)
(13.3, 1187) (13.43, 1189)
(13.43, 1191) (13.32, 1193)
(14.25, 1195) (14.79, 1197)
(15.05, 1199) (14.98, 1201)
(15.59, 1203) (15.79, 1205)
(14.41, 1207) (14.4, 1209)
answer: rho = 22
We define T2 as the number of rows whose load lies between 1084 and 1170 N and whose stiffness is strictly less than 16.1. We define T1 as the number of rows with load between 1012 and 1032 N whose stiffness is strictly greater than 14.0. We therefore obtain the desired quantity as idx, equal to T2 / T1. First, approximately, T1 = 1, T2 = 12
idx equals 12.0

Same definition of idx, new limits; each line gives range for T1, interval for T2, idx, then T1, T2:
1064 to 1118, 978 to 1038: 1.1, 27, 30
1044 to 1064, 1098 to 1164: 3.0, 3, 9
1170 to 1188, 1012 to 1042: 15.0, 1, 15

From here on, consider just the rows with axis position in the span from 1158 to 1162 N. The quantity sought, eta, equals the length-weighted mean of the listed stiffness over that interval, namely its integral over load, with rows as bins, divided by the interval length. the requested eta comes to 14.6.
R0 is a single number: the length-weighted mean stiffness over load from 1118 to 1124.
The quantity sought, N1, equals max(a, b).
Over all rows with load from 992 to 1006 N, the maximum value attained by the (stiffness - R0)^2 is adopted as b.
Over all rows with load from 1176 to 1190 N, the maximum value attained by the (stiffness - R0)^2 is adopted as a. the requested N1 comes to 34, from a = 14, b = 34.5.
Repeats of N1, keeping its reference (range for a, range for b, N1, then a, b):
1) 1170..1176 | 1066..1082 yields 11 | 11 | 3.3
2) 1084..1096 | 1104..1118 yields 6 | 6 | 2.1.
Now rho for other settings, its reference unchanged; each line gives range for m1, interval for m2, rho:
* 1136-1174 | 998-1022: 7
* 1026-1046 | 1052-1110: 14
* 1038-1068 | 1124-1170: 7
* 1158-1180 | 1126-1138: 9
